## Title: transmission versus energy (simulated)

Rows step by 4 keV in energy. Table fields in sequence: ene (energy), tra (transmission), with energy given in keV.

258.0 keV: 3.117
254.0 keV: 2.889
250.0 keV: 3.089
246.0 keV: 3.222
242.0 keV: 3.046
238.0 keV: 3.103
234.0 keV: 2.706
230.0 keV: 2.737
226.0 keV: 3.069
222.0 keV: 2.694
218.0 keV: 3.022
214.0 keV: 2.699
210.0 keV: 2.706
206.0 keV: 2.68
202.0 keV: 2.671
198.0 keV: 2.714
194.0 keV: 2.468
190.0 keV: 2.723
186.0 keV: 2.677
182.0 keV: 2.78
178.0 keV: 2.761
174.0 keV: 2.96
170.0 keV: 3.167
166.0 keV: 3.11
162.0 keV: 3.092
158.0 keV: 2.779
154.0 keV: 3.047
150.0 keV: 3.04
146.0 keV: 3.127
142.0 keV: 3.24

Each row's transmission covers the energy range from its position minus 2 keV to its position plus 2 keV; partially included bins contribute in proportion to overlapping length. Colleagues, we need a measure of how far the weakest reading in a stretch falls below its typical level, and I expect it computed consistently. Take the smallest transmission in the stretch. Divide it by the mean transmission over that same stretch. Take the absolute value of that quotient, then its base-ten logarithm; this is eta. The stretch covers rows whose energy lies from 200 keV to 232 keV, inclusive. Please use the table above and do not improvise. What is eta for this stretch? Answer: -0.0181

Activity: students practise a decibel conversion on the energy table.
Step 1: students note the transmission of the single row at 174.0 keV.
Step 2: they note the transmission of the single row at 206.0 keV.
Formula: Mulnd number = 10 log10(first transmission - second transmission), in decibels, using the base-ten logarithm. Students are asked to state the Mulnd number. -5.5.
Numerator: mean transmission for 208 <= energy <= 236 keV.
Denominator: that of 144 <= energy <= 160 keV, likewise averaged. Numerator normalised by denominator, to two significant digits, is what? 0.94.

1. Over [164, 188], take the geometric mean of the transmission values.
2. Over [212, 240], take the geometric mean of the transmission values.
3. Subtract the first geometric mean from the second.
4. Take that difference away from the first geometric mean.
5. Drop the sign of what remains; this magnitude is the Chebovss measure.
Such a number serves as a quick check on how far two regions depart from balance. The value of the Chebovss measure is 2.95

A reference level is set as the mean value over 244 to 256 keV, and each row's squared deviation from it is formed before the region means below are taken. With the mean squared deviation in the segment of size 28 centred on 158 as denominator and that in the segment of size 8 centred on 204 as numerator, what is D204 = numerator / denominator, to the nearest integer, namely 11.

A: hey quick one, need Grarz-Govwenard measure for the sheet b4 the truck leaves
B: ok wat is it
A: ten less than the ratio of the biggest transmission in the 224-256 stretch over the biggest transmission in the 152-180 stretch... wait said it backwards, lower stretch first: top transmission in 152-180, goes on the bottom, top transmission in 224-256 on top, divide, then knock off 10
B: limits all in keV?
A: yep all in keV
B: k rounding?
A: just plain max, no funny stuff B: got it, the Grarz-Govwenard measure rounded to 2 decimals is -8.98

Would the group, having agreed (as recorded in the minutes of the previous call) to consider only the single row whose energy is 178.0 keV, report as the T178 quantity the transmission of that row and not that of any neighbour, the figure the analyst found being 2.761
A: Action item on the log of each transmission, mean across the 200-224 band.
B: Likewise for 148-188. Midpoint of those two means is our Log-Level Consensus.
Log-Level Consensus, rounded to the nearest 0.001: 0.453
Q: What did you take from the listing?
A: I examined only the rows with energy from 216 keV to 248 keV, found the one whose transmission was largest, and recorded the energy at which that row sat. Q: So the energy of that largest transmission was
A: 246.0 keV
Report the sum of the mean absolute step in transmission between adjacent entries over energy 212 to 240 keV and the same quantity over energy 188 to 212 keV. 0.41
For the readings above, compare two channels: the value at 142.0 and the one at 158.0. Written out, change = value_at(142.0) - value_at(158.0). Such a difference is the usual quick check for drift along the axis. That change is 0.5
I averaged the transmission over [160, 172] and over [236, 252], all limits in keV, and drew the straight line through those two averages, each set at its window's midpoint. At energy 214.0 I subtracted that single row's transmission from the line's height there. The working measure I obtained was 0.419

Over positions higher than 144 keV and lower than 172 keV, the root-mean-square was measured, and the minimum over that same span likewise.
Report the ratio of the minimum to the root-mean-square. 0.910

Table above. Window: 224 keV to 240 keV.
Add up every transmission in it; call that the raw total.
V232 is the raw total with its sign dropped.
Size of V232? 11.6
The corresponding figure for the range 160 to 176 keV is 12.3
